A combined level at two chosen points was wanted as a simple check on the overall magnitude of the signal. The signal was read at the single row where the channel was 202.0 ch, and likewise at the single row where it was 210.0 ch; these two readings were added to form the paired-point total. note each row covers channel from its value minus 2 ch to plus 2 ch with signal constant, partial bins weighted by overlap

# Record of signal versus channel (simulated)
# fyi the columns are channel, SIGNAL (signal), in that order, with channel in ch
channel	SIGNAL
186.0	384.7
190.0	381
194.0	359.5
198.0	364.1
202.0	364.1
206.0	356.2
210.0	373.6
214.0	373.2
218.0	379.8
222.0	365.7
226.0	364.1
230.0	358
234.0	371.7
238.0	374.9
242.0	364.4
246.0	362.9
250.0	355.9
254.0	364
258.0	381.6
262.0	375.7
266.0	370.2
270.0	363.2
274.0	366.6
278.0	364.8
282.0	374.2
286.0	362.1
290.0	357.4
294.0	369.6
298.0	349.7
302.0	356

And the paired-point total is 738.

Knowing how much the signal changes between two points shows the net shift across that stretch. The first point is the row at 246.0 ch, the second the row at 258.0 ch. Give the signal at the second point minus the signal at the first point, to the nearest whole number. 19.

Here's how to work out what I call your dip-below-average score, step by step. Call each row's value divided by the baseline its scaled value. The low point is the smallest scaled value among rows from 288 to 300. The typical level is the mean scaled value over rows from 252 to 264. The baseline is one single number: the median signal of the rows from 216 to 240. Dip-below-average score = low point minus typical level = -0.065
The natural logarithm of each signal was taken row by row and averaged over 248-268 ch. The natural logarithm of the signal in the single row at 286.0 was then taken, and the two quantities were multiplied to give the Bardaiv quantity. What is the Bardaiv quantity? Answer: 34.8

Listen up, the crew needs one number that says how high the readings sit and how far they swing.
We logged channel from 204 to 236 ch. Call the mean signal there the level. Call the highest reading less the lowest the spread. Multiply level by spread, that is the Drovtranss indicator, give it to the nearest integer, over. 8680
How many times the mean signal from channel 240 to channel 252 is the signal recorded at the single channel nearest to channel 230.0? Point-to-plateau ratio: 0.992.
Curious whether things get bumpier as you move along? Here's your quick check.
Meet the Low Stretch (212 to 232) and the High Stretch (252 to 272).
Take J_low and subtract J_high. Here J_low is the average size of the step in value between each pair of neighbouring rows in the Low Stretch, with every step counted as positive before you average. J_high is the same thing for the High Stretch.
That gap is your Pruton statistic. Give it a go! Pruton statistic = -1.9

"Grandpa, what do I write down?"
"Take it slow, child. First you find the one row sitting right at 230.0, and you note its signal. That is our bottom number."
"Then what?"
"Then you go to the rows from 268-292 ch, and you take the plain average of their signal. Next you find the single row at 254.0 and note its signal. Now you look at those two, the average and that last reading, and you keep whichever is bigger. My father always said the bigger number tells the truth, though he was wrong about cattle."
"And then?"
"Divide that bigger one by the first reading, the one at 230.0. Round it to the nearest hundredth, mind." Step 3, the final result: 1.02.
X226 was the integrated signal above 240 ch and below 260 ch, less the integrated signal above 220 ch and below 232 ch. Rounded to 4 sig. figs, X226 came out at 2964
